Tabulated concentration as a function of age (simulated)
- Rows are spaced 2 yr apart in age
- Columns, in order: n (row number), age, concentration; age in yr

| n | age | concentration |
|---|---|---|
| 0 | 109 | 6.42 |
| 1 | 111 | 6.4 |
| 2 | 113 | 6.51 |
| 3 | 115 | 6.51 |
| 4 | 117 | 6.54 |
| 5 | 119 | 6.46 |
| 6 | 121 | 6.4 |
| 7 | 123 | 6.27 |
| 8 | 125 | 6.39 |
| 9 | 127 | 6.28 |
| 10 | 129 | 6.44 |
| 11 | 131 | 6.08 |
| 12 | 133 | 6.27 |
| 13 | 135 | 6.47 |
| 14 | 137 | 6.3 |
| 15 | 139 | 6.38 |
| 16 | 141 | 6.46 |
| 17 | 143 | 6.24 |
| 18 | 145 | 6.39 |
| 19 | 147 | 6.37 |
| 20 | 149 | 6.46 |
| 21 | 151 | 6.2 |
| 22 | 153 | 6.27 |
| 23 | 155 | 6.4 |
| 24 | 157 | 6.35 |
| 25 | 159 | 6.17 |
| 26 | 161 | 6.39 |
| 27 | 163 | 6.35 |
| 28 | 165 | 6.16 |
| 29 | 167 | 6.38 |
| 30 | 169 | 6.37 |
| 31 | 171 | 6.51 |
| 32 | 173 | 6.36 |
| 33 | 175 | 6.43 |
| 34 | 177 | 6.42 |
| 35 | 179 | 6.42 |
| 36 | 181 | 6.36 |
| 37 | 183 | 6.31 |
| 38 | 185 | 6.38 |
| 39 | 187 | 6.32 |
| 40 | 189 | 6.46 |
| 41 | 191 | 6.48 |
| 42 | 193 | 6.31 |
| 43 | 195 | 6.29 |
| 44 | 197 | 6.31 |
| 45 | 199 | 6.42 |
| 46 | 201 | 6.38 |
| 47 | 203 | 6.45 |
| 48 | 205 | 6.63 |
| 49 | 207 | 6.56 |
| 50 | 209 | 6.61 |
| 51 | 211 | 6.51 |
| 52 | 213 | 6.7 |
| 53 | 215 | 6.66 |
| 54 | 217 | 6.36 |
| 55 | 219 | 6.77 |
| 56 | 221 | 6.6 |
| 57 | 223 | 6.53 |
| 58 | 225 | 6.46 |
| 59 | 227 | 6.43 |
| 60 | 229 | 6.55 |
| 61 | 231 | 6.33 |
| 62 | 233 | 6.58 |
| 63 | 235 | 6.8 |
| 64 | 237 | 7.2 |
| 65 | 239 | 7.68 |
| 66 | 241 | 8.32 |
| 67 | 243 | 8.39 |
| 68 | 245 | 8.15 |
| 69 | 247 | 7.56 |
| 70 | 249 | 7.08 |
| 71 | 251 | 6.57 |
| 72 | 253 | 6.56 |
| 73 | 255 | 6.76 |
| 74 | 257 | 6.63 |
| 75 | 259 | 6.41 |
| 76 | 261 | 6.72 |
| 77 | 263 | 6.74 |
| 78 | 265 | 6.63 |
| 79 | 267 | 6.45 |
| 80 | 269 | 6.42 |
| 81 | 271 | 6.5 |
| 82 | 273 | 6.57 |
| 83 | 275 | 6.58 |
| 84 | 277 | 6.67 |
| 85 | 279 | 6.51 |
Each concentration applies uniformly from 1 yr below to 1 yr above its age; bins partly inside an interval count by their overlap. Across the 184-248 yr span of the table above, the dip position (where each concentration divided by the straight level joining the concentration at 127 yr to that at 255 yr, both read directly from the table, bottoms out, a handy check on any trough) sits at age 231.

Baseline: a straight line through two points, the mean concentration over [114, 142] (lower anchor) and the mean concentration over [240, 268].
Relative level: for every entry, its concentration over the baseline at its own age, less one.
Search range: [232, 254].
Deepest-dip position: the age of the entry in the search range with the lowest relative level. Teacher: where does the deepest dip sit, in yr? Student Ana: 253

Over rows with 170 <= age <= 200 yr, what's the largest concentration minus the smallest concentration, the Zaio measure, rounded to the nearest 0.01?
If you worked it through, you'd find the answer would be 0.22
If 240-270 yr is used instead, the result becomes 1.98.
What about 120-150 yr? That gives 0.39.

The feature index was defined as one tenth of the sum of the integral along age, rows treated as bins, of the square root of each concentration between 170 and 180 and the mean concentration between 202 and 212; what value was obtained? 3.191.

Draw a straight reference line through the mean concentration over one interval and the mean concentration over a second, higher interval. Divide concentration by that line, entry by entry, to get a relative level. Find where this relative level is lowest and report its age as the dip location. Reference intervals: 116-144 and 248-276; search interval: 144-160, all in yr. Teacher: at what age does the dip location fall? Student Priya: 159 yr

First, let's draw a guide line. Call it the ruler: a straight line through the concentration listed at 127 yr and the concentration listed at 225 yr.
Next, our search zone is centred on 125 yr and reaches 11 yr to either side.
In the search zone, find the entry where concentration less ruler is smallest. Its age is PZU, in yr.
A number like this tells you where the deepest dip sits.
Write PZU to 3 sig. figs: 131 yr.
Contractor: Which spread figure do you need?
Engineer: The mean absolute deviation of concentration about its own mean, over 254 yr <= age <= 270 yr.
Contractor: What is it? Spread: 0.126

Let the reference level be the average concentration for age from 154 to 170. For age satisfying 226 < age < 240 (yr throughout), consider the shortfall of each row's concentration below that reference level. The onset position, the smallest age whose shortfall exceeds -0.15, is 227 yr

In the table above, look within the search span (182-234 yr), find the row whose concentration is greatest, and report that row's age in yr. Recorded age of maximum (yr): 219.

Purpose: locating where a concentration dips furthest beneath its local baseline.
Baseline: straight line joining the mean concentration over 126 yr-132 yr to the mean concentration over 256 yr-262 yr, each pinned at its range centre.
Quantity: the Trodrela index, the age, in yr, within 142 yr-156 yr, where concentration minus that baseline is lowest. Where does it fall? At 151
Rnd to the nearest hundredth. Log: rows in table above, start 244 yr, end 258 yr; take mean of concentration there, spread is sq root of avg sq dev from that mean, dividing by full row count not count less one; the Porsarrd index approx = 0.56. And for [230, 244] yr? 0.76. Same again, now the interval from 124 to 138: 0.12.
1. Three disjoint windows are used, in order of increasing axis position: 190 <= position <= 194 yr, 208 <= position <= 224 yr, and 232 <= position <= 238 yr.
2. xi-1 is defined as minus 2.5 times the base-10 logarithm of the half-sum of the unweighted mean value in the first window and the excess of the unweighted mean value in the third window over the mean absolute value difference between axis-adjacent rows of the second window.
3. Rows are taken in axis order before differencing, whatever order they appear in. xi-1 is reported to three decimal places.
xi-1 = -2.038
